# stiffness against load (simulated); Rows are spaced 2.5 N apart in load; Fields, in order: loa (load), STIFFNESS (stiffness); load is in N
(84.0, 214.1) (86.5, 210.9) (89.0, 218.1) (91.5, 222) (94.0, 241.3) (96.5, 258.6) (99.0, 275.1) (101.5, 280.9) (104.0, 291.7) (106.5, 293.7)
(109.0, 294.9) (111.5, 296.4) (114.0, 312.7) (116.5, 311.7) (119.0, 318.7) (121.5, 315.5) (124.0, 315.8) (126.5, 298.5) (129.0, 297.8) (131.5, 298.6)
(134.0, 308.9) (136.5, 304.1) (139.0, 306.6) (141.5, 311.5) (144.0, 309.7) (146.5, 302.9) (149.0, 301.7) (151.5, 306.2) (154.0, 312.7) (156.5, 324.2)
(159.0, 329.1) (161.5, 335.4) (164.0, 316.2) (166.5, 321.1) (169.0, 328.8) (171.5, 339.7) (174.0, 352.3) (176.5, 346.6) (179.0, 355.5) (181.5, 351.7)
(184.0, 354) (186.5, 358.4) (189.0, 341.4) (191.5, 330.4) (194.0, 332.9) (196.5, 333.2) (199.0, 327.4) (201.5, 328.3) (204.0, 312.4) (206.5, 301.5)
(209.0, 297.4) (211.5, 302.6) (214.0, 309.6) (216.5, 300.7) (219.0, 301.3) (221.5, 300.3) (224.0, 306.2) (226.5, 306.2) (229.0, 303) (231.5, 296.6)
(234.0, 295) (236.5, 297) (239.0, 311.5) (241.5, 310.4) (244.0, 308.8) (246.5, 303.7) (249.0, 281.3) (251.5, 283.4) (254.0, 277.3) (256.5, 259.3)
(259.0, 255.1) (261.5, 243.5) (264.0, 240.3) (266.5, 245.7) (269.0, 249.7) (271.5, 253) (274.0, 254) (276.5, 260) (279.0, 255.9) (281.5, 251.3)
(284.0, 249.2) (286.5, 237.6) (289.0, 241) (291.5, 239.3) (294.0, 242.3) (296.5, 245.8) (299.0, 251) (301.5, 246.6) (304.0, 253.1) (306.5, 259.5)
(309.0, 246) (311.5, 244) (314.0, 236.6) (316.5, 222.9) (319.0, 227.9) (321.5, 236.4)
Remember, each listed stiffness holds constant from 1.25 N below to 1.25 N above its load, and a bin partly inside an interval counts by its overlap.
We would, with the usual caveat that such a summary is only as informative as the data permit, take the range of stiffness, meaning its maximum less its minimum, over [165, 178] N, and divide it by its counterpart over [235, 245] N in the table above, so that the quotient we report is 2.2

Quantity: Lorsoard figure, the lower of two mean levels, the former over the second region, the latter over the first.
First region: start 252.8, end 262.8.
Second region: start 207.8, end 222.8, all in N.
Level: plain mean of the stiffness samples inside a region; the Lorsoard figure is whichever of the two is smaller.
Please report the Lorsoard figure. 259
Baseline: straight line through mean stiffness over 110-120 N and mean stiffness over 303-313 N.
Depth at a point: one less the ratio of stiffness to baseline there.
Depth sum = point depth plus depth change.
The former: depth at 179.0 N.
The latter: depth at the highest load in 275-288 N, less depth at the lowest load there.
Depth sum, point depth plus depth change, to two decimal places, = -0.15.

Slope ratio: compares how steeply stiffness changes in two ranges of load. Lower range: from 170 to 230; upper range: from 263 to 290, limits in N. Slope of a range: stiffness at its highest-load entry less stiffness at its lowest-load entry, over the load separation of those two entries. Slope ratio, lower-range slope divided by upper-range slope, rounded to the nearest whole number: -23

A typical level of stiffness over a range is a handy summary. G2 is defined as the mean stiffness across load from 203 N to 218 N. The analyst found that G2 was 304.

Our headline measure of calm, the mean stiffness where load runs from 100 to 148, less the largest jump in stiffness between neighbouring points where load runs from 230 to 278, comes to 281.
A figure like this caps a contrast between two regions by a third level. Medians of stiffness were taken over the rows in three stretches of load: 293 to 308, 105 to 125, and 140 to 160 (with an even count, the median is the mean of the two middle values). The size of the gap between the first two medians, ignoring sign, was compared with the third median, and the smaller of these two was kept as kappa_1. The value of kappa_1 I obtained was 63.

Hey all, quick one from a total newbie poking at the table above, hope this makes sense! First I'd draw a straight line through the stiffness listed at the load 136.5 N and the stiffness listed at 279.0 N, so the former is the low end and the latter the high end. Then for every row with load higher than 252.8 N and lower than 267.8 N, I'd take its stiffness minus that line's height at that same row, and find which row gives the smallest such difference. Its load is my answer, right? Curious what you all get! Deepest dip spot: 264.0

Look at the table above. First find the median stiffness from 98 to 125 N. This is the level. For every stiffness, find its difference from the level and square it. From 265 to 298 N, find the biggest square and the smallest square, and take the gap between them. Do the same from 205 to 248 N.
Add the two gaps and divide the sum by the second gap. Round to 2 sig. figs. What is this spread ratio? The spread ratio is 10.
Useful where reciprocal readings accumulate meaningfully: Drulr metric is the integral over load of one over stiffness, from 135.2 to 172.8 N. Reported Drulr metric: 0.119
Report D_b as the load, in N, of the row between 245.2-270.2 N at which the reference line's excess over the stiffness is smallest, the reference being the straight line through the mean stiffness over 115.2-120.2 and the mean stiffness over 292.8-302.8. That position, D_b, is 246.5 N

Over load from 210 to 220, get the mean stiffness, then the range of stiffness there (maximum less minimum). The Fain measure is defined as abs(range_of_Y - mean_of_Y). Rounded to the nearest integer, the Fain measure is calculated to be 295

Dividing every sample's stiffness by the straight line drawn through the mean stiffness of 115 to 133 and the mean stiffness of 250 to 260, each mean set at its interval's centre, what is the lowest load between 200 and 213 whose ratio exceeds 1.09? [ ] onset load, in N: 201.5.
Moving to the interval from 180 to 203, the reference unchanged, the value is 181.5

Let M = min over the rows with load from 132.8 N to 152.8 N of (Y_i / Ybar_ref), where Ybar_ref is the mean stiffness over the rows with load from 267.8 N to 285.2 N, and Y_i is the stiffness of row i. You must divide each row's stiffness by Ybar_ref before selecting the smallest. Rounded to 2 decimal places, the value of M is 1.19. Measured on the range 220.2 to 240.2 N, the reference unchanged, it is 1.16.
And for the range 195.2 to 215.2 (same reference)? 1.17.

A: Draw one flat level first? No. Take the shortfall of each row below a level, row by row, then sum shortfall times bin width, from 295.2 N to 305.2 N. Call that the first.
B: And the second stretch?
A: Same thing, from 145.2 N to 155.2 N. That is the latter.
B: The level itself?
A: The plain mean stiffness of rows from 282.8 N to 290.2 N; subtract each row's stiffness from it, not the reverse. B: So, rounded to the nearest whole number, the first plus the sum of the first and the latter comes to -763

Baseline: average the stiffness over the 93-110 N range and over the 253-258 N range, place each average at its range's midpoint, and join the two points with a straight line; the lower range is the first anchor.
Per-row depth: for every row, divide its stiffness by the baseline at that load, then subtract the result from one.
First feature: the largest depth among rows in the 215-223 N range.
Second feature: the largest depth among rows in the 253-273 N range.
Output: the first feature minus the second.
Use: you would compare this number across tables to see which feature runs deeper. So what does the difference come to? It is -0.21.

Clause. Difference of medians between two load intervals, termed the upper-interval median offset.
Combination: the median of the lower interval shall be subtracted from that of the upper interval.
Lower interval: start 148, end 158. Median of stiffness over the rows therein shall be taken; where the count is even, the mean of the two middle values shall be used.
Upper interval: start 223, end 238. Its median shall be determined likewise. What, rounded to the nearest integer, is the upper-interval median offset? -9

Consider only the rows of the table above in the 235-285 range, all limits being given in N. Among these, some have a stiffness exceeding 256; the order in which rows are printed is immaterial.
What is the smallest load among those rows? 236.5 N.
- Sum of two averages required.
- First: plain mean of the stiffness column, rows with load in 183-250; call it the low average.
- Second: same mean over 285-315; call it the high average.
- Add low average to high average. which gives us 558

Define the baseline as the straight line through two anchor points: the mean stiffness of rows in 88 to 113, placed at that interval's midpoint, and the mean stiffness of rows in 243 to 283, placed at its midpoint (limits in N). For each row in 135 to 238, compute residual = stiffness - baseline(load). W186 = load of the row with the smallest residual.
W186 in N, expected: 234.0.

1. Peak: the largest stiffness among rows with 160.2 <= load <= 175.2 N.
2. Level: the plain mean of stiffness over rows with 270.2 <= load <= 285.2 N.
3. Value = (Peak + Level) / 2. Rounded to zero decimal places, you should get 303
